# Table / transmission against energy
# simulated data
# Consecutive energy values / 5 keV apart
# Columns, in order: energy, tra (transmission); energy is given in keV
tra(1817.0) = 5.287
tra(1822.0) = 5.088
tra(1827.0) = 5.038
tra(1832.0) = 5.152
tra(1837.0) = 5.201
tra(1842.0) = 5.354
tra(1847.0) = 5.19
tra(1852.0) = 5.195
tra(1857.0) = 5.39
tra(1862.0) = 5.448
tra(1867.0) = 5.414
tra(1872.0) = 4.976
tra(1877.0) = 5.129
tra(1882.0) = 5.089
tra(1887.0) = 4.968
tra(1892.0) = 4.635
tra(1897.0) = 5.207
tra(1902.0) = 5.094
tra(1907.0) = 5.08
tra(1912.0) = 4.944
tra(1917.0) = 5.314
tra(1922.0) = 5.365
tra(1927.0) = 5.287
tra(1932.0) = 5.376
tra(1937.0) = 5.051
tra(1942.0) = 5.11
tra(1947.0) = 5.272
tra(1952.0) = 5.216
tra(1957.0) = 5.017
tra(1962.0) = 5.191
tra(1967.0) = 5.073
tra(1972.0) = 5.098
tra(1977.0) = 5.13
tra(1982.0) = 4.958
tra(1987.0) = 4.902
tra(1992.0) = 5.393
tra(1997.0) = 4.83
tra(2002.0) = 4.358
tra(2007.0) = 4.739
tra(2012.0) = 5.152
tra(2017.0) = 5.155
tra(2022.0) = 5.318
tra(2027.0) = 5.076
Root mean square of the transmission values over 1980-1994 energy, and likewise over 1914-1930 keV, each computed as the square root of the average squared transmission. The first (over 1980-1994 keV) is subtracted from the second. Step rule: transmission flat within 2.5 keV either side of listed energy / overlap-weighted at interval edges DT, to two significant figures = 0.23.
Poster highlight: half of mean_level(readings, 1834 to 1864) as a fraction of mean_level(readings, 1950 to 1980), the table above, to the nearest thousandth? 0.517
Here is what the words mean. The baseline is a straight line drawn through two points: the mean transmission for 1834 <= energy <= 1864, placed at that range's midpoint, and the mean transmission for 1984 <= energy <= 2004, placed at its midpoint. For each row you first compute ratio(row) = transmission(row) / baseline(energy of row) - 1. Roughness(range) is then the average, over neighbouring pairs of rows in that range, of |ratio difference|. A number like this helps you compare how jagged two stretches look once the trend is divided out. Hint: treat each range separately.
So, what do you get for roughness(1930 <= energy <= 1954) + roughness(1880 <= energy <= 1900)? 0.0951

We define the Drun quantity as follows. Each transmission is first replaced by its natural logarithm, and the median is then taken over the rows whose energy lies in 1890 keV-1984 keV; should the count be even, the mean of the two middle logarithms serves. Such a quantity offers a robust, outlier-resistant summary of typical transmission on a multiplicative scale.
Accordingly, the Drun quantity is 1.63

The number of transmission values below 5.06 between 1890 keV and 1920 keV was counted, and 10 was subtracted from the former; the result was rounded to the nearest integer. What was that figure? -8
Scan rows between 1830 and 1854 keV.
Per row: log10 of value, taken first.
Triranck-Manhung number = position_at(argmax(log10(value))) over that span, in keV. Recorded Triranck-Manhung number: 1842.0 keV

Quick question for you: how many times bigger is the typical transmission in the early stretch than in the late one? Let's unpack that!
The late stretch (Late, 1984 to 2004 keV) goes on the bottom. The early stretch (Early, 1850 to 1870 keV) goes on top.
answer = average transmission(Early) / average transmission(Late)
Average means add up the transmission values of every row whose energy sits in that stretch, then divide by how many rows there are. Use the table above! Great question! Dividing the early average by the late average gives 1.10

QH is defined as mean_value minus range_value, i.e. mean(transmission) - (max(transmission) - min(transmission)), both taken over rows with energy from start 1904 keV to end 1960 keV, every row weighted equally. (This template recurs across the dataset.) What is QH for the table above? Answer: 4.8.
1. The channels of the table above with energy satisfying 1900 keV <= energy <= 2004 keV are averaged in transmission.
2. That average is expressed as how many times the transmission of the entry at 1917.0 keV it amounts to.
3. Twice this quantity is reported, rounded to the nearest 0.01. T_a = 1.92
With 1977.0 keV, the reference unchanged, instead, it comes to 1.99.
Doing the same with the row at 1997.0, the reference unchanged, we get 2.11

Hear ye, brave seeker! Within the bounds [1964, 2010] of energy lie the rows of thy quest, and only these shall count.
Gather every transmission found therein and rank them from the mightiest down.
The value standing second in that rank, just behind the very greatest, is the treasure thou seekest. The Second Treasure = 5.13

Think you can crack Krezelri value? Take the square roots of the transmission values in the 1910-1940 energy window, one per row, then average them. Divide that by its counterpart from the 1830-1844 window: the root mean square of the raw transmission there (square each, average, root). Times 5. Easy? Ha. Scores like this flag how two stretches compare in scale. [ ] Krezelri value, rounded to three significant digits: 2.18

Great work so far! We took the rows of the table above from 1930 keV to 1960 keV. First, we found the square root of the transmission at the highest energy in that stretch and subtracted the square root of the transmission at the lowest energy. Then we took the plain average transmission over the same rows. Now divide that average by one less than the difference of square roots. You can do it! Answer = -4.8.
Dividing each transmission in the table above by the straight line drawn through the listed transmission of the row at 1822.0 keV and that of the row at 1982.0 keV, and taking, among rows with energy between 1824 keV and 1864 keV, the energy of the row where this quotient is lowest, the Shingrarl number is 1827.0 keV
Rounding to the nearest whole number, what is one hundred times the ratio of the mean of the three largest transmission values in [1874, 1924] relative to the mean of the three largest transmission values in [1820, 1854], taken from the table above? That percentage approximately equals 101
